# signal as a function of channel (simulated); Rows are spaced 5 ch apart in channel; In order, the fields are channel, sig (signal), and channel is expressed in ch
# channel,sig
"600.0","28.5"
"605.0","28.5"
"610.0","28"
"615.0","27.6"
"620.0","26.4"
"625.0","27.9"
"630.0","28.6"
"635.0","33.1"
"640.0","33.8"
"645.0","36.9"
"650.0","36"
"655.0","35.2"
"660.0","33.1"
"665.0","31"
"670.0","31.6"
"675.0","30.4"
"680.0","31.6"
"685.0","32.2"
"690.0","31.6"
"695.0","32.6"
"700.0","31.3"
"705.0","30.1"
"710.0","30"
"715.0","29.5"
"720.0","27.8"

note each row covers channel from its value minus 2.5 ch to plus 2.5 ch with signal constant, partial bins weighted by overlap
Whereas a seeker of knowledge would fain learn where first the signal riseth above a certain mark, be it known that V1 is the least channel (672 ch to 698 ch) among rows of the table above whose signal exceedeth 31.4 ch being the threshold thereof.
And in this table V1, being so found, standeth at 680.0 ch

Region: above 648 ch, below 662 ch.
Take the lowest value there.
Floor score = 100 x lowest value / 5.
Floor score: 662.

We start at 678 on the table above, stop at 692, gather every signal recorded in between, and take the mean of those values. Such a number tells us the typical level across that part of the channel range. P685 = 32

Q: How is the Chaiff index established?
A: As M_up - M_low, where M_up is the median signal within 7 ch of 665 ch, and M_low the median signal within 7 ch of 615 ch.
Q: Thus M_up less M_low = 4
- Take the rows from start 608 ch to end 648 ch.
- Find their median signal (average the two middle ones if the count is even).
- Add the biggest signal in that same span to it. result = 65.2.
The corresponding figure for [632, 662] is 71.4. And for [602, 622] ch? 56.3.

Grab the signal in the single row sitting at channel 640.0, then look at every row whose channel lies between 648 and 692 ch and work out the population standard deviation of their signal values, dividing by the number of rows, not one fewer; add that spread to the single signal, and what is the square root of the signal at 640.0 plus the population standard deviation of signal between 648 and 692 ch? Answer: 5.97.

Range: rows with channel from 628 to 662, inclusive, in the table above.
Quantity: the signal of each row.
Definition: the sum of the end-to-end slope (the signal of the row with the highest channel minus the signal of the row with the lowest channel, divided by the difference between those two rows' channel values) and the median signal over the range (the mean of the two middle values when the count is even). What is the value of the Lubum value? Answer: 34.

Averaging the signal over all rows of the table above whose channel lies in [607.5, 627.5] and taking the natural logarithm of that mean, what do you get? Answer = 3.31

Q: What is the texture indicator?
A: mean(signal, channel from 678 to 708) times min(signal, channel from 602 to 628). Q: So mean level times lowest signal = 833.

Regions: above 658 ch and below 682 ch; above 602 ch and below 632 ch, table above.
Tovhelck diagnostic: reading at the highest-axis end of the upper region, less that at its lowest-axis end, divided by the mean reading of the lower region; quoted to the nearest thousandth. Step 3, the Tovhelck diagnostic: -0.054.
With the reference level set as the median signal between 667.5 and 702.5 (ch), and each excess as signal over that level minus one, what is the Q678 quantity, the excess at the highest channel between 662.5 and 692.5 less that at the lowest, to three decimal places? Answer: 0.019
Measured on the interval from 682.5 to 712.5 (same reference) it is -0.070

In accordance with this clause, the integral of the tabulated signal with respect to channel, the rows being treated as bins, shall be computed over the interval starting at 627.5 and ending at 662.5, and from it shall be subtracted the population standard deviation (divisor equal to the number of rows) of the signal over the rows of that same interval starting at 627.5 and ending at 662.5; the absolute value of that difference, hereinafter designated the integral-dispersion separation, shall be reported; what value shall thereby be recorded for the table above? 1181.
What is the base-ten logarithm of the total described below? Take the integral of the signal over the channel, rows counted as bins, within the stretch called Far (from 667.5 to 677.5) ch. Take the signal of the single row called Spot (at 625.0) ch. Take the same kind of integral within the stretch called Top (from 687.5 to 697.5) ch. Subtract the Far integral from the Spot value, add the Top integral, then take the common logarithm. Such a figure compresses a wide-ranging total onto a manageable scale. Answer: 1.59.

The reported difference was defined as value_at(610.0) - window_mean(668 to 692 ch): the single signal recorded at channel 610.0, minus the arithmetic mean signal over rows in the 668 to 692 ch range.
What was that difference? -3.5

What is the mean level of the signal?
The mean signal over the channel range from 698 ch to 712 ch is 30.5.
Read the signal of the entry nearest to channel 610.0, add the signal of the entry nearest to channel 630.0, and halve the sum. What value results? 28.3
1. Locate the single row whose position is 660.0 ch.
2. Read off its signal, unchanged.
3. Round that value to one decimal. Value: 33.1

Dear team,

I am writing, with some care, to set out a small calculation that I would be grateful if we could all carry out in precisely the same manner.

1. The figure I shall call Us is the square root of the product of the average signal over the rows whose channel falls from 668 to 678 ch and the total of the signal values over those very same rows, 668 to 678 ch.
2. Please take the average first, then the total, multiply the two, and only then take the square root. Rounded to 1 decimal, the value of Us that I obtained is 43.8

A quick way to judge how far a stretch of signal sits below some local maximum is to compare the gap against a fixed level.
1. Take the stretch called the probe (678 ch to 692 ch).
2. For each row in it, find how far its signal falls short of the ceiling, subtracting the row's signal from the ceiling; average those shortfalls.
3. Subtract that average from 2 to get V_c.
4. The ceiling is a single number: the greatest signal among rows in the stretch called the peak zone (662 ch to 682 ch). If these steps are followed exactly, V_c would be 2.2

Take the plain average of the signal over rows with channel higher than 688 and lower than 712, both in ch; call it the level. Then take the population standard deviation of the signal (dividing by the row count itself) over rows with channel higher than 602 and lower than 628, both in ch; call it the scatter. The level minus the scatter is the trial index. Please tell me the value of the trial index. 30.4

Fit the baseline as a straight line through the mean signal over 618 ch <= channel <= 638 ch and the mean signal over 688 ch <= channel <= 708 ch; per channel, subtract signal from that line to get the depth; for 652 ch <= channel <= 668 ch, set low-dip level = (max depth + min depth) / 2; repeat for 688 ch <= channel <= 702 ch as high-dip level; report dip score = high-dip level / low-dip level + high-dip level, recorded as -0.4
